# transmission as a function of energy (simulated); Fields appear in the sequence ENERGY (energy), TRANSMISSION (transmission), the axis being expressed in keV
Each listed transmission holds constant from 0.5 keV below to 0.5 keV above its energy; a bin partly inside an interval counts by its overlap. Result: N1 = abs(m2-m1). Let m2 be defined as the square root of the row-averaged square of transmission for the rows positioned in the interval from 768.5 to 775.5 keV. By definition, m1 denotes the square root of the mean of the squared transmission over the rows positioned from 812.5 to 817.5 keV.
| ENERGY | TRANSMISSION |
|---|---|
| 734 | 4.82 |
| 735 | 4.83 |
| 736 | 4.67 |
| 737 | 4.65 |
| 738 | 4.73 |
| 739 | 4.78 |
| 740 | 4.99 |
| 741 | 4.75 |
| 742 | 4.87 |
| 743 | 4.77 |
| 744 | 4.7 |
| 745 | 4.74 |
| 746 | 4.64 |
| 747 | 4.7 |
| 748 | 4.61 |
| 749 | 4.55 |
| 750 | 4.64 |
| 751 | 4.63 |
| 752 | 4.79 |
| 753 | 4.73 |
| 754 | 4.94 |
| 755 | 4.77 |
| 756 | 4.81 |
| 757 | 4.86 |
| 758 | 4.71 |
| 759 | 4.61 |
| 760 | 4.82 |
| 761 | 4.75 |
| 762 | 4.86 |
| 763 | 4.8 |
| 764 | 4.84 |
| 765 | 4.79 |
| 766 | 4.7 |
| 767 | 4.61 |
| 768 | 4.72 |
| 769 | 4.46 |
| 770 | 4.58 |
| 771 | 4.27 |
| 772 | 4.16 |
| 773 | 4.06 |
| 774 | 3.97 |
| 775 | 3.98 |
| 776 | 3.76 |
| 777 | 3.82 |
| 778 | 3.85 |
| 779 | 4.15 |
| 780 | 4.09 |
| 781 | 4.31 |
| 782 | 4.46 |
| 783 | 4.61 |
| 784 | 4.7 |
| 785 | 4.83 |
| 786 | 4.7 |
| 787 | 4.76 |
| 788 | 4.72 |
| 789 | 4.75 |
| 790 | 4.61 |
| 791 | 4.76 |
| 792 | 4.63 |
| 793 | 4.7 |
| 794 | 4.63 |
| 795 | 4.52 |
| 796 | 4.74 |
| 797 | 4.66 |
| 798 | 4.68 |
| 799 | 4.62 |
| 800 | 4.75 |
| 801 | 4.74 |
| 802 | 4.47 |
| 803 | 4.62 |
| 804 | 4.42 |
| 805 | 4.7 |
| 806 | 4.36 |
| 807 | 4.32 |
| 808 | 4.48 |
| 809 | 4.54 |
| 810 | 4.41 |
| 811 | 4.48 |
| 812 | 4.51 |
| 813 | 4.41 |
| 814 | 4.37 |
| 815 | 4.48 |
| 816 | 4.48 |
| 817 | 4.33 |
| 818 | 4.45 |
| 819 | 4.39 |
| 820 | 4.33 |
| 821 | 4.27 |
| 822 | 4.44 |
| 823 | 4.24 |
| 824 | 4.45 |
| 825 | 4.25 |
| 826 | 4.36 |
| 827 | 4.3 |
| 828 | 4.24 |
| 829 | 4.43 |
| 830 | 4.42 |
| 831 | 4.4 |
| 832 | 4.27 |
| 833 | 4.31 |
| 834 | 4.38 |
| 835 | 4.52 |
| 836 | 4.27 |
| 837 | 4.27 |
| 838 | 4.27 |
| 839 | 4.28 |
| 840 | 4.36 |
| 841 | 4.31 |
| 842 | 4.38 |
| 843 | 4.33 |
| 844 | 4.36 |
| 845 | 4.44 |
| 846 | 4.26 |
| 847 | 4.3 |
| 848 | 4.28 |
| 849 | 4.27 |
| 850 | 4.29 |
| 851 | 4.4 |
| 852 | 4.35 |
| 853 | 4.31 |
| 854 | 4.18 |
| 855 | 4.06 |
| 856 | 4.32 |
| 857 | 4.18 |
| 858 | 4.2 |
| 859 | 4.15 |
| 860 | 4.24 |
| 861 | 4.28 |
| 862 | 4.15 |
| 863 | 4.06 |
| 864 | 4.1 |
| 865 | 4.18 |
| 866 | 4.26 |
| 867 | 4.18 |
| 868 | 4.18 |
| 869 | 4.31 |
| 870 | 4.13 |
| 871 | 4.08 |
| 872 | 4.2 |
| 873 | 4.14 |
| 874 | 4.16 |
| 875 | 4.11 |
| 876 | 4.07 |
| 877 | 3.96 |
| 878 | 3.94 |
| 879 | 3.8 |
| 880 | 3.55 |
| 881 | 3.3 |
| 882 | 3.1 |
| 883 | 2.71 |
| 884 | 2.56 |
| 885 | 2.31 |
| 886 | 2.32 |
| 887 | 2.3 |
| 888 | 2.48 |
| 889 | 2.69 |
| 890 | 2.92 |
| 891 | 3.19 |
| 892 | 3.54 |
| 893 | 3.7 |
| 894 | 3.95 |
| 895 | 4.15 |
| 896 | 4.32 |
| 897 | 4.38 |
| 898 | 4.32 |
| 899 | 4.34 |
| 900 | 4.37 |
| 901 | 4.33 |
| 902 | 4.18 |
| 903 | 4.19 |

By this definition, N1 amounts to 0.20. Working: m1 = 4.41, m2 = 4.22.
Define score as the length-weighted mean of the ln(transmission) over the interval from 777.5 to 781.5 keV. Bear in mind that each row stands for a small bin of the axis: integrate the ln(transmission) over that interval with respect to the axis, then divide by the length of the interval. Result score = 1.41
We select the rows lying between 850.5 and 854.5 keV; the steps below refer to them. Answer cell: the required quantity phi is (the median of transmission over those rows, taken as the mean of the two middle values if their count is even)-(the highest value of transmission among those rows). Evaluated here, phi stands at -0.07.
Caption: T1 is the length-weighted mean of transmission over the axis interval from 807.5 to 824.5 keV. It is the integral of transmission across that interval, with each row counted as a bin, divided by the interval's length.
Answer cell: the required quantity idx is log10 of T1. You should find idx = 0.64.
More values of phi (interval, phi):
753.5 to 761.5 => -0.15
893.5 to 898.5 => -0.06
